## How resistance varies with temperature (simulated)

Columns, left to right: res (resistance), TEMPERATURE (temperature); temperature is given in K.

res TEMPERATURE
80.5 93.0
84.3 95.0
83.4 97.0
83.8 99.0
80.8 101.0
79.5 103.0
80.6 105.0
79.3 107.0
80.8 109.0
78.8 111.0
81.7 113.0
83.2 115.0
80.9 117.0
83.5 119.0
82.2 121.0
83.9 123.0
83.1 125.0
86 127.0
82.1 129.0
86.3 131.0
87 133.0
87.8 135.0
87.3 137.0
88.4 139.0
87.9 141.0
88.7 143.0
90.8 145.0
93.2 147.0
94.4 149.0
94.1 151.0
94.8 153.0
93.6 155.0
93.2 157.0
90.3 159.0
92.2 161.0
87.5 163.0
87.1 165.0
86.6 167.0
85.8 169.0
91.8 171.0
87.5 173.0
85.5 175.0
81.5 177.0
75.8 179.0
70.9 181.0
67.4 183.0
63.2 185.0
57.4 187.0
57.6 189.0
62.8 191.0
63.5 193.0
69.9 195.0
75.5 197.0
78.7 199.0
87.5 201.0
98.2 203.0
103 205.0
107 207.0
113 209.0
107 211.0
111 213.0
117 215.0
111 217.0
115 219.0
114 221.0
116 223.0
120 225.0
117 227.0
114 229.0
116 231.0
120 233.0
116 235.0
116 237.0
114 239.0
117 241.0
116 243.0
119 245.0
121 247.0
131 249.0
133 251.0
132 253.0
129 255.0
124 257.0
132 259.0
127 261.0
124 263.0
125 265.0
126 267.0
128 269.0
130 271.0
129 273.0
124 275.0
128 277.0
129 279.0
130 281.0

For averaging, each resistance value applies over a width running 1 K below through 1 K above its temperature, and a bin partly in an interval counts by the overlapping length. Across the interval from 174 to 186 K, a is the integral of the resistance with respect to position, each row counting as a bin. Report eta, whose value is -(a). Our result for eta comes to -889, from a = 889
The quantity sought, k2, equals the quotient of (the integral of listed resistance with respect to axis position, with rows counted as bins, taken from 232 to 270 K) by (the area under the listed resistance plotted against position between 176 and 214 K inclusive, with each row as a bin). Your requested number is 1.52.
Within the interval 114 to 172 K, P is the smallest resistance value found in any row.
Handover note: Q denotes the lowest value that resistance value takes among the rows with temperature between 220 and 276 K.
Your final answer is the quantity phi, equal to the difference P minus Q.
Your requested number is -33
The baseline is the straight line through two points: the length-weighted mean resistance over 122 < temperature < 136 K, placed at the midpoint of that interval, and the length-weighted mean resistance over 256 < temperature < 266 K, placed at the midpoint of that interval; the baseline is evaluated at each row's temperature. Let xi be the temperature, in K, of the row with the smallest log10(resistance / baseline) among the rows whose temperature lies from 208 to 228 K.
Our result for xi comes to 211.0 K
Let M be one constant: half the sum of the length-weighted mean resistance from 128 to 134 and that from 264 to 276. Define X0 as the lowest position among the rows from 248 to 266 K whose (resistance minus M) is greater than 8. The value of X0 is 249.0 K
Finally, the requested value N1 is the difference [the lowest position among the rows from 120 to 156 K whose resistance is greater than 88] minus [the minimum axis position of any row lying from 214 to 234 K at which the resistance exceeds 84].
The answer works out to -76 K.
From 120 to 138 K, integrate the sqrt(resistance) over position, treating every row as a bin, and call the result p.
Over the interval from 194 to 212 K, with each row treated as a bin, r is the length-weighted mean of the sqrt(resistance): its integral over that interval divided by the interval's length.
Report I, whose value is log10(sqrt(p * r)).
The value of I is 1.60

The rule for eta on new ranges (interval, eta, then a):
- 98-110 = -970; 970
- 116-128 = -999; 999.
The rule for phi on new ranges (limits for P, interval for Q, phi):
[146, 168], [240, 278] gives -29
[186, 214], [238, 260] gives -57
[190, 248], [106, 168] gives -16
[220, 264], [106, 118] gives 35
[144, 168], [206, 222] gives -20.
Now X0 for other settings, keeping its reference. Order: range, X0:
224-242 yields 225.0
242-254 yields 243.0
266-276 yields 267.0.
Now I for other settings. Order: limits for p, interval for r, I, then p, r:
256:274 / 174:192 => 1.61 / 203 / 8.3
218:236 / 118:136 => 1.63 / 194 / 9.2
